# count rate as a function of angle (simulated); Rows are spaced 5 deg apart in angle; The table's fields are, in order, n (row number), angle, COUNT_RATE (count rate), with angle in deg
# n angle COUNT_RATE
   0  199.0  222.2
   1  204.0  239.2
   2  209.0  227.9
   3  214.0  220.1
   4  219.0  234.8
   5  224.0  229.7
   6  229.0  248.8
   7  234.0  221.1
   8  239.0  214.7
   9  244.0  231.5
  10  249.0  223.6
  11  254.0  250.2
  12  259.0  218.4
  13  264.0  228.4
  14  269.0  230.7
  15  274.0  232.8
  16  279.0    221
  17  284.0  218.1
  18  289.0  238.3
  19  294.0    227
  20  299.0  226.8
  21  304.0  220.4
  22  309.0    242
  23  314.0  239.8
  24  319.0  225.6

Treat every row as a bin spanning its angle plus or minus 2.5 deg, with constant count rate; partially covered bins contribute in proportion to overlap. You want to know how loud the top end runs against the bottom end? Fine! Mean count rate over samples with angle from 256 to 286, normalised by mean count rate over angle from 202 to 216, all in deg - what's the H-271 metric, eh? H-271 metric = 0.98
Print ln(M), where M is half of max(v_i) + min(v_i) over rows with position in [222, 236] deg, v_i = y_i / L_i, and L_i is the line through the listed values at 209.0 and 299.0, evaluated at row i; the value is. 0.032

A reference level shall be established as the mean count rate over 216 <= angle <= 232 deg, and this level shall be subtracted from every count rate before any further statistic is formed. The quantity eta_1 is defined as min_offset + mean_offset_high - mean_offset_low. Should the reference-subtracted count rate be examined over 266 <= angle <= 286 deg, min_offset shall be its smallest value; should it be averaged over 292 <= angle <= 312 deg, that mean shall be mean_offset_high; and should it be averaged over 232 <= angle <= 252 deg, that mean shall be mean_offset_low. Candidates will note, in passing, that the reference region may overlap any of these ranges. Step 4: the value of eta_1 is -13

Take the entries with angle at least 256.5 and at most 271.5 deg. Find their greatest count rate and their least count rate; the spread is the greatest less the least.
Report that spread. 12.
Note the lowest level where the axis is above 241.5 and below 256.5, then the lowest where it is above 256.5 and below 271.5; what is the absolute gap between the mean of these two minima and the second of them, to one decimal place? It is 2.6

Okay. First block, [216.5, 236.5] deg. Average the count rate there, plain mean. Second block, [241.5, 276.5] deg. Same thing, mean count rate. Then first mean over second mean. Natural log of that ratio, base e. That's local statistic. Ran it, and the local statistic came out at 0.012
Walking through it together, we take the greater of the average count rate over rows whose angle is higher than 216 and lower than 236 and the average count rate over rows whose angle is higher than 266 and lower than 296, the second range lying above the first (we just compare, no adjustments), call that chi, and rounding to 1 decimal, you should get 233.6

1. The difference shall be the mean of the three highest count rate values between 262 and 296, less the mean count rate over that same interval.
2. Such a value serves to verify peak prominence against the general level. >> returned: 5.9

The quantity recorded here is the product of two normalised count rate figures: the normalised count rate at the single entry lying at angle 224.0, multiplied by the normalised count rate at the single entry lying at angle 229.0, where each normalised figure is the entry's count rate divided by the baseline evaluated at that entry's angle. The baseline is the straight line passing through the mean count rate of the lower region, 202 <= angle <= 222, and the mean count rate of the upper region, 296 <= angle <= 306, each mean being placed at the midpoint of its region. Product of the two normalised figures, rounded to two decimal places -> 1.09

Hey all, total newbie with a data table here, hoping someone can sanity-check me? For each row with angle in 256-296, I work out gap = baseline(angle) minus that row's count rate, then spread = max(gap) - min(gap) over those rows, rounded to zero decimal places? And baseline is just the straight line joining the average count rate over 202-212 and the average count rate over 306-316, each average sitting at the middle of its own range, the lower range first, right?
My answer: 20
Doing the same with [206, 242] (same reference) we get 35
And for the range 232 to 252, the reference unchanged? 16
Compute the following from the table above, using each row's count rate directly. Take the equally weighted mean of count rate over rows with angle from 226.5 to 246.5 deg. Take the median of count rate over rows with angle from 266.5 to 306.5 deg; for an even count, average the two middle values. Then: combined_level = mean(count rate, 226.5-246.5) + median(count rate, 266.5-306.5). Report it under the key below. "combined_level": 456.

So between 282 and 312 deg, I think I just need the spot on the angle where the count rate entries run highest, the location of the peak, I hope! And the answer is 309.0 deg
